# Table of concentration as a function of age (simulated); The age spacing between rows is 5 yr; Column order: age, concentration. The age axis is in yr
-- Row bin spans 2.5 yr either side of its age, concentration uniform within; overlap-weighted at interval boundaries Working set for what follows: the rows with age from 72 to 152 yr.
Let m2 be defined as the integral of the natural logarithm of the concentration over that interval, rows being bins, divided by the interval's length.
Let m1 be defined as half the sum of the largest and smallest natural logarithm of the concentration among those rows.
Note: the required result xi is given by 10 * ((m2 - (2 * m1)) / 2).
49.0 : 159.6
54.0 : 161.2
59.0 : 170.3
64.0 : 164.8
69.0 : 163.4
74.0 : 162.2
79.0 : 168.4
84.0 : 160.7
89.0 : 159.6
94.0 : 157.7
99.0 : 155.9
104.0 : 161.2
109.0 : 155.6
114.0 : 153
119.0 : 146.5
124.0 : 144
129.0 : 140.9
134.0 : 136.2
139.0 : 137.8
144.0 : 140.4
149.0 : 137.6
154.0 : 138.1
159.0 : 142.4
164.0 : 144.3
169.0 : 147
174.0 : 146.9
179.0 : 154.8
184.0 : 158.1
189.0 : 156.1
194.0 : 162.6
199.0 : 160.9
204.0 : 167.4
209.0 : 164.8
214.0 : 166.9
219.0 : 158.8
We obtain -25.1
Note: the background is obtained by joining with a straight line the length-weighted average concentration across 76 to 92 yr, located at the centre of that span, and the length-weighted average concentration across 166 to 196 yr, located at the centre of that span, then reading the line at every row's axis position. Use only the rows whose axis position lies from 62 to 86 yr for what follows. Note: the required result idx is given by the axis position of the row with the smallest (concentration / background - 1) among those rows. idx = 84.0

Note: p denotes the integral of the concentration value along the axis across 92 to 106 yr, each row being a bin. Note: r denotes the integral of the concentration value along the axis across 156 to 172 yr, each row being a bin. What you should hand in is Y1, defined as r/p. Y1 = 1.04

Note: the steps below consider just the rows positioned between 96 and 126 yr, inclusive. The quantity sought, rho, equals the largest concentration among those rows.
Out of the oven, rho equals 161.2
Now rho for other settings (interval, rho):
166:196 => 162.6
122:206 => 167.4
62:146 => 168.4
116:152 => 146.5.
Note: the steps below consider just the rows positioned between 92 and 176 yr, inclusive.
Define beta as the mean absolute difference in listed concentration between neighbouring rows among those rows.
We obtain 3.0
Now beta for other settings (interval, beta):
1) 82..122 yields 3.5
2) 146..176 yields 1.9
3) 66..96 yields 3.6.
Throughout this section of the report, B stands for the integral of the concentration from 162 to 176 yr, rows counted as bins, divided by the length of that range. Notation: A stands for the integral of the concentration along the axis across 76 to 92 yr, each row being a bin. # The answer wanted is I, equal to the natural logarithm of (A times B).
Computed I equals 12.8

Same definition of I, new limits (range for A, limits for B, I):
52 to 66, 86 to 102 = 12.8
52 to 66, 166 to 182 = 12.8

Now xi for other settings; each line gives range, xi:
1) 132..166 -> -24.7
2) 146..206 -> -25.1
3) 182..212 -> -25.4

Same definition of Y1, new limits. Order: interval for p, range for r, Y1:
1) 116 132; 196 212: 1.14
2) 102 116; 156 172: 1.05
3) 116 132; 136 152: 0.96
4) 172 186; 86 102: 1.18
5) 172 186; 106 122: 1.13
